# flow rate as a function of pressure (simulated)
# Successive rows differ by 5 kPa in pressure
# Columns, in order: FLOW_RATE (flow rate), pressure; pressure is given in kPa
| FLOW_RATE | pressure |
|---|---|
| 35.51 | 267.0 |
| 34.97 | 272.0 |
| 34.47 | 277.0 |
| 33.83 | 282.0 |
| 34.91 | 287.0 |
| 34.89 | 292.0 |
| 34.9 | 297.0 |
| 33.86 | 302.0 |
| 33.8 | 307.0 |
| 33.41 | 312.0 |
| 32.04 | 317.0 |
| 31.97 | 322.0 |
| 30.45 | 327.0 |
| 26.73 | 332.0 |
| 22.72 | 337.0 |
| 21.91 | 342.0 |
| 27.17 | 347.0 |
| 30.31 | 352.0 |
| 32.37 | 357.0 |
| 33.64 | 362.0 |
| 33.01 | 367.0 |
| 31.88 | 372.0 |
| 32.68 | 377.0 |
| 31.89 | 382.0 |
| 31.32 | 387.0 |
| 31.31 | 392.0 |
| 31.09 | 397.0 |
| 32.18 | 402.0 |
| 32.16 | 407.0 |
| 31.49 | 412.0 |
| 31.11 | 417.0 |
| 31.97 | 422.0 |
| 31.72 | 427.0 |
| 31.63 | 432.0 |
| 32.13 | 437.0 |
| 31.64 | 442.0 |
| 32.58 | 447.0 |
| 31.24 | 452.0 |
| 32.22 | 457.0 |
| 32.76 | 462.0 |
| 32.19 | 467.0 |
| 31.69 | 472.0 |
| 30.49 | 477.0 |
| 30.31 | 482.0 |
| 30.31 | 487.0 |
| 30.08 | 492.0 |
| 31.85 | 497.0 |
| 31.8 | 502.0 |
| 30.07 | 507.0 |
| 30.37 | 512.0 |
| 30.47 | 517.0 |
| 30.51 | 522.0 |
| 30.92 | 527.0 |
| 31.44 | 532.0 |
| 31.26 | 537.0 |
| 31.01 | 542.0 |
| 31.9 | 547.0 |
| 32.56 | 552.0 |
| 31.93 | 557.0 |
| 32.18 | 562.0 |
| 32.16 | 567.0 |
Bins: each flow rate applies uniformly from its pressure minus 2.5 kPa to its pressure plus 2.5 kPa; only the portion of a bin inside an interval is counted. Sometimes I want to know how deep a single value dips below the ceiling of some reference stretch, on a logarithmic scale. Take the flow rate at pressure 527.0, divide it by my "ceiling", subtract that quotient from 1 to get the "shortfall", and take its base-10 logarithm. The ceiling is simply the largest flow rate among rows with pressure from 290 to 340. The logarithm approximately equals -0.94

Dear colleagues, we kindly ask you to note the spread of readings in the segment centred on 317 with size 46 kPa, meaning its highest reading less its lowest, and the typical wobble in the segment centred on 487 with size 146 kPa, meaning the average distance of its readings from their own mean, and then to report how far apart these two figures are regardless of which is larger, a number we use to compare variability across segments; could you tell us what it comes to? 12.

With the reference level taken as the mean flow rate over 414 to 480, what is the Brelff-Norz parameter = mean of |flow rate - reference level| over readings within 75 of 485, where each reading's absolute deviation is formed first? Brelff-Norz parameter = 0.68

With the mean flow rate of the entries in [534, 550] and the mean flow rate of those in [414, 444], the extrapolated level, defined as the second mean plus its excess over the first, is 32.0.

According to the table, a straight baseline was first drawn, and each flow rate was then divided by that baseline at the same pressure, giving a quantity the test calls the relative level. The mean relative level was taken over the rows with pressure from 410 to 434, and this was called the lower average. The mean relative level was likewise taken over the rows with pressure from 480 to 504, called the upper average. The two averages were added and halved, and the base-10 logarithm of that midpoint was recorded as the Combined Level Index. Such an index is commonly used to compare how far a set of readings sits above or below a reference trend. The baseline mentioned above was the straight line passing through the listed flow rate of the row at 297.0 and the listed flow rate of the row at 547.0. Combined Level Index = -0.0237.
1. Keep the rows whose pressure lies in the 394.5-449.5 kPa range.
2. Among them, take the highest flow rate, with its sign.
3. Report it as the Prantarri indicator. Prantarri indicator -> 32.58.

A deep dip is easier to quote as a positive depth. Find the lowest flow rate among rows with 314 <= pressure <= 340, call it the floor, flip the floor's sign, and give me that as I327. -22.7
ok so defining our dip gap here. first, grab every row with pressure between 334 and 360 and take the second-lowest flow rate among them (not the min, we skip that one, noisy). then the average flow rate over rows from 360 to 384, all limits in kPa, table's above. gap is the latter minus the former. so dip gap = 10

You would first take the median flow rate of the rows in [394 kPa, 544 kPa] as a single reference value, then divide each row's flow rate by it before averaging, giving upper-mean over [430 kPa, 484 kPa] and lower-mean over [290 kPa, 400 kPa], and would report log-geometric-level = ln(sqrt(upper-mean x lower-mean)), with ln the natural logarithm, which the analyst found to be -0.0025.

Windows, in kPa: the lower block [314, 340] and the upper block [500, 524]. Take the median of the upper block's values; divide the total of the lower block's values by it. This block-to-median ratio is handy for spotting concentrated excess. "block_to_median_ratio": 4.7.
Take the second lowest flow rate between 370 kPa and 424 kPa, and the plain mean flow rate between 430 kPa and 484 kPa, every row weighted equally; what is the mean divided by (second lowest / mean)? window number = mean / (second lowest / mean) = 32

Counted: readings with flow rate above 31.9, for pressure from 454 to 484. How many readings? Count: 3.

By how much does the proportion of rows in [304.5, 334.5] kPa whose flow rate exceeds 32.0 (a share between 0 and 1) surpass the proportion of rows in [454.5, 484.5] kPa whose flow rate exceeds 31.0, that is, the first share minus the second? -0.17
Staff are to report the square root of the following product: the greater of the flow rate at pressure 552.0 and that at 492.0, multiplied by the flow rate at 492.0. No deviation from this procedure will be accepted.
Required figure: 31.3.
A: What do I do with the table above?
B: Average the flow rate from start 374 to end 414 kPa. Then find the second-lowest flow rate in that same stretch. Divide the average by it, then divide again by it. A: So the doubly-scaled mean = 0.0324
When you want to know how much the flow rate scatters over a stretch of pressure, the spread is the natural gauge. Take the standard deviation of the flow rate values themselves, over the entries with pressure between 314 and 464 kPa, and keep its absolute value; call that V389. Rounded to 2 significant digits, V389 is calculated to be 2.7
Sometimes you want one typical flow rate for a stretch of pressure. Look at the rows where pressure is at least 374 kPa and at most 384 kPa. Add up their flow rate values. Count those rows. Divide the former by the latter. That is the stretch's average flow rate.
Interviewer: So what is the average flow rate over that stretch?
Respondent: 32.3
